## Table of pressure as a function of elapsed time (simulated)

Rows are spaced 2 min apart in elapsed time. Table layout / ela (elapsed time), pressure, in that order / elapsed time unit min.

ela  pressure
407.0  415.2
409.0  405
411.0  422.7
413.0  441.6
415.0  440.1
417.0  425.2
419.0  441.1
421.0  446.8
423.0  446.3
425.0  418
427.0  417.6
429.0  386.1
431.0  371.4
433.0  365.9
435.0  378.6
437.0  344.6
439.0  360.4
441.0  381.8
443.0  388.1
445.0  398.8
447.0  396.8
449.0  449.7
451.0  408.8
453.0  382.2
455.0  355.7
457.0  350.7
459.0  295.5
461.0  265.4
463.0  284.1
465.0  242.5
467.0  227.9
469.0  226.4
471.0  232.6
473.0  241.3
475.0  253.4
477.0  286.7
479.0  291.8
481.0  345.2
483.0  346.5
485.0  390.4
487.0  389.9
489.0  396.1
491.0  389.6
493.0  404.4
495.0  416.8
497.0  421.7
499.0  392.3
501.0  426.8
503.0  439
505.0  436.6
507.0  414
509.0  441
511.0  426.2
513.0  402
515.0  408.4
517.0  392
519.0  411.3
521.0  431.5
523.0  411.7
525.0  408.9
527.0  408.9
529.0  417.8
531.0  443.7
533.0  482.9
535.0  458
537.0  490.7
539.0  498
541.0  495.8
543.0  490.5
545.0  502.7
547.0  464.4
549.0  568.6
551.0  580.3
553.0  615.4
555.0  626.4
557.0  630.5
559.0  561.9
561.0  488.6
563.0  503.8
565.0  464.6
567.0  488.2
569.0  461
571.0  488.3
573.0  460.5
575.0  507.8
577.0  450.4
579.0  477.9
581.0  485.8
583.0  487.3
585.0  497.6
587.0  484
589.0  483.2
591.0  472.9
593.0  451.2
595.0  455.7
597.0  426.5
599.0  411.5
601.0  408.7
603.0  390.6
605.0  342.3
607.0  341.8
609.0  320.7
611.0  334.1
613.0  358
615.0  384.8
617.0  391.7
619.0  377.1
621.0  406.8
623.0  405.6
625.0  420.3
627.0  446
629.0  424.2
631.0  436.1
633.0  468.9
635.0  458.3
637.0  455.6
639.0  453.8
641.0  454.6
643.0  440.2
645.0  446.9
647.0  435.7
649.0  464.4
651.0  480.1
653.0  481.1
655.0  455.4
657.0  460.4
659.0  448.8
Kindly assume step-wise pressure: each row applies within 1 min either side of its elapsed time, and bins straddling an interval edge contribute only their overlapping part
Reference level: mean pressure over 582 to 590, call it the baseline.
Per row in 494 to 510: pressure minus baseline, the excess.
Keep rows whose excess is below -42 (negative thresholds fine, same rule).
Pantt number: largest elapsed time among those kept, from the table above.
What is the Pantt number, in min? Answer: 509.0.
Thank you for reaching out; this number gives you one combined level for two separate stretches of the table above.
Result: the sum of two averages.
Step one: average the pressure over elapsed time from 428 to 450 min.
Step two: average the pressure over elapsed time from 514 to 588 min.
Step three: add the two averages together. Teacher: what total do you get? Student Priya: 869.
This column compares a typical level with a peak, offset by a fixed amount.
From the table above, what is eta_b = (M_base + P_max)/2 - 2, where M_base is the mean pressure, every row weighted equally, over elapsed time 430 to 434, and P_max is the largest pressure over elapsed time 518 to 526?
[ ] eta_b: 398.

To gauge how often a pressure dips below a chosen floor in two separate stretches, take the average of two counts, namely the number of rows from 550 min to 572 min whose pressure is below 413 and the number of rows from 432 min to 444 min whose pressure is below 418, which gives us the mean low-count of 3.0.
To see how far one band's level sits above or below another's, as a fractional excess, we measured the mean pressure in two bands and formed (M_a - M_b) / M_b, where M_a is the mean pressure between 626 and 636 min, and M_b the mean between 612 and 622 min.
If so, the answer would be 0.16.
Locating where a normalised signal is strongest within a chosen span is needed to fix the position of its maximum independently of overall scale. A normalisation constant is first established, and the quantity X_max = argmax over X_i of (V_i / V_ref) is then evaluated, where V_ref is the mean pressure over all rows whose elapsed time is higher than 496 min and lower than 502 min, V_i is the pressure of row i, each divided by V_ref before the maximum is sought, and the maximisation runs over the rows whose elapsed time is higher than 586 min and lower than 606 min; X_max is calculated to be 587.0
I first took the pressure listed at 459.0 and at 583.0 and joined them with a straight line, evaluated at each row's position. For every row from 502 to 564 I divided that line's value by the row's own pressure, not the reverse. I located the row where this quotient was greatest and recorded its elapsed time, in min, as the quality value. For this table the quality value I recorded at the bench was 517.0 min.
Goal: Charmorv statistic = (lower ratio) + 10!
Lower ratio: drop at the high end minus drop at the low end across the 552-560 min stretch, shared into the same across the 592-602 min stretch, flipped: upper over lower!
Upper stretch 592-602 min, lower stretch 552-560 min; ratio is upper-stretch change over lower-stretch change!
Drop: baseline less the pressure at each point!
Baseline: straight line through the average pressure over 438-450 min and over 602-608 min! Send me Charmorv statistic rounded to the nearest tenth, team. 10.8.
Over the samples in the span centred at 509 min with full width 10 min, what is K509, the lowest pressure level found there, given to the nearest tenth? 402.0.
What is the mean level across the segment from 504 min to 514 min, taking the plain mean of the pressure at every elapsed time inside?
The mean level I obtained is 424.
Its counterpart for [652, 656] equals 468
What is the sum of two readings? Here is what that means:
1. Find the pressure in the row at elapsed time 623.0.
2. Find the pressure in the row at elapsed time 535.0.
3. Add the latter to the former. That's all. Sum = 864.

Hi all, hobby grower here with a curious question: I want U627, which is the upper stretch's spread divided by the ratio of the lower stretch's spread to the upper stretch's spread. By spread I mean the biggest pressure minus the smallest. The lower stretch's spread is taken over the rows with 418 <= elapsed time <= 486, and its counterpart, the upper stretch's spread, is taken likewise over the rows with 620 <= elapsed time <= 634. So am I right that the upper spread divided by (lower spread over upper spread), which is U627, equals 18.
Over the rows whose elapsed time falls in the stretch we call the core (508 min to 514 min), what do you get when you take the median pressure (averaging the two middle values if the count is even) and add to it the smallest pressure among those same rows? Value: 828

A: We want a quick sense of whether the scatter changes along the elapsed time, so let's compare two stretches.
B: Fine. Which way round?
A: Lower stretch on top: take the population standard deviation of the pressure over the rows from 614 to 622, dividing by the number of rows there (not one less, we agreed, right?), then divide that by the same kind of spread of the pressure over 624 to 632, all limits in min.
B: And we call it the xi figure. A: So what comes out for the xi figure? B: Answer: 1.1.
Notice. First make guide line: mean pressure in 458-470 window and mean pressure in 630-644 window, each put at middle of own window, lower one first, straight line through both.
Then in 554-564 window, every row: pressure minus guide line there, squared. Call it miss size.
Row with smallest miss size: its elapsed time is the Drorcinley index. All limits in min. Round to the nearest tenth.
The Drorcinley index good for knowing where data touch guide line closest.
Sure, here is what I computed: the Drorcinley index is 561.0 min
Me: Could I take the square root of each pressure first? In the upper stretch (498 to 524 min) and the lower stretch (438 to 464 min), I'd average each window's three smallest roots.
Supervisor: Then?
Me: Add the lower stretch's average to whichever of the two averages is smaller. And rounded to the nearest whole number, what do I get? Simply 34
